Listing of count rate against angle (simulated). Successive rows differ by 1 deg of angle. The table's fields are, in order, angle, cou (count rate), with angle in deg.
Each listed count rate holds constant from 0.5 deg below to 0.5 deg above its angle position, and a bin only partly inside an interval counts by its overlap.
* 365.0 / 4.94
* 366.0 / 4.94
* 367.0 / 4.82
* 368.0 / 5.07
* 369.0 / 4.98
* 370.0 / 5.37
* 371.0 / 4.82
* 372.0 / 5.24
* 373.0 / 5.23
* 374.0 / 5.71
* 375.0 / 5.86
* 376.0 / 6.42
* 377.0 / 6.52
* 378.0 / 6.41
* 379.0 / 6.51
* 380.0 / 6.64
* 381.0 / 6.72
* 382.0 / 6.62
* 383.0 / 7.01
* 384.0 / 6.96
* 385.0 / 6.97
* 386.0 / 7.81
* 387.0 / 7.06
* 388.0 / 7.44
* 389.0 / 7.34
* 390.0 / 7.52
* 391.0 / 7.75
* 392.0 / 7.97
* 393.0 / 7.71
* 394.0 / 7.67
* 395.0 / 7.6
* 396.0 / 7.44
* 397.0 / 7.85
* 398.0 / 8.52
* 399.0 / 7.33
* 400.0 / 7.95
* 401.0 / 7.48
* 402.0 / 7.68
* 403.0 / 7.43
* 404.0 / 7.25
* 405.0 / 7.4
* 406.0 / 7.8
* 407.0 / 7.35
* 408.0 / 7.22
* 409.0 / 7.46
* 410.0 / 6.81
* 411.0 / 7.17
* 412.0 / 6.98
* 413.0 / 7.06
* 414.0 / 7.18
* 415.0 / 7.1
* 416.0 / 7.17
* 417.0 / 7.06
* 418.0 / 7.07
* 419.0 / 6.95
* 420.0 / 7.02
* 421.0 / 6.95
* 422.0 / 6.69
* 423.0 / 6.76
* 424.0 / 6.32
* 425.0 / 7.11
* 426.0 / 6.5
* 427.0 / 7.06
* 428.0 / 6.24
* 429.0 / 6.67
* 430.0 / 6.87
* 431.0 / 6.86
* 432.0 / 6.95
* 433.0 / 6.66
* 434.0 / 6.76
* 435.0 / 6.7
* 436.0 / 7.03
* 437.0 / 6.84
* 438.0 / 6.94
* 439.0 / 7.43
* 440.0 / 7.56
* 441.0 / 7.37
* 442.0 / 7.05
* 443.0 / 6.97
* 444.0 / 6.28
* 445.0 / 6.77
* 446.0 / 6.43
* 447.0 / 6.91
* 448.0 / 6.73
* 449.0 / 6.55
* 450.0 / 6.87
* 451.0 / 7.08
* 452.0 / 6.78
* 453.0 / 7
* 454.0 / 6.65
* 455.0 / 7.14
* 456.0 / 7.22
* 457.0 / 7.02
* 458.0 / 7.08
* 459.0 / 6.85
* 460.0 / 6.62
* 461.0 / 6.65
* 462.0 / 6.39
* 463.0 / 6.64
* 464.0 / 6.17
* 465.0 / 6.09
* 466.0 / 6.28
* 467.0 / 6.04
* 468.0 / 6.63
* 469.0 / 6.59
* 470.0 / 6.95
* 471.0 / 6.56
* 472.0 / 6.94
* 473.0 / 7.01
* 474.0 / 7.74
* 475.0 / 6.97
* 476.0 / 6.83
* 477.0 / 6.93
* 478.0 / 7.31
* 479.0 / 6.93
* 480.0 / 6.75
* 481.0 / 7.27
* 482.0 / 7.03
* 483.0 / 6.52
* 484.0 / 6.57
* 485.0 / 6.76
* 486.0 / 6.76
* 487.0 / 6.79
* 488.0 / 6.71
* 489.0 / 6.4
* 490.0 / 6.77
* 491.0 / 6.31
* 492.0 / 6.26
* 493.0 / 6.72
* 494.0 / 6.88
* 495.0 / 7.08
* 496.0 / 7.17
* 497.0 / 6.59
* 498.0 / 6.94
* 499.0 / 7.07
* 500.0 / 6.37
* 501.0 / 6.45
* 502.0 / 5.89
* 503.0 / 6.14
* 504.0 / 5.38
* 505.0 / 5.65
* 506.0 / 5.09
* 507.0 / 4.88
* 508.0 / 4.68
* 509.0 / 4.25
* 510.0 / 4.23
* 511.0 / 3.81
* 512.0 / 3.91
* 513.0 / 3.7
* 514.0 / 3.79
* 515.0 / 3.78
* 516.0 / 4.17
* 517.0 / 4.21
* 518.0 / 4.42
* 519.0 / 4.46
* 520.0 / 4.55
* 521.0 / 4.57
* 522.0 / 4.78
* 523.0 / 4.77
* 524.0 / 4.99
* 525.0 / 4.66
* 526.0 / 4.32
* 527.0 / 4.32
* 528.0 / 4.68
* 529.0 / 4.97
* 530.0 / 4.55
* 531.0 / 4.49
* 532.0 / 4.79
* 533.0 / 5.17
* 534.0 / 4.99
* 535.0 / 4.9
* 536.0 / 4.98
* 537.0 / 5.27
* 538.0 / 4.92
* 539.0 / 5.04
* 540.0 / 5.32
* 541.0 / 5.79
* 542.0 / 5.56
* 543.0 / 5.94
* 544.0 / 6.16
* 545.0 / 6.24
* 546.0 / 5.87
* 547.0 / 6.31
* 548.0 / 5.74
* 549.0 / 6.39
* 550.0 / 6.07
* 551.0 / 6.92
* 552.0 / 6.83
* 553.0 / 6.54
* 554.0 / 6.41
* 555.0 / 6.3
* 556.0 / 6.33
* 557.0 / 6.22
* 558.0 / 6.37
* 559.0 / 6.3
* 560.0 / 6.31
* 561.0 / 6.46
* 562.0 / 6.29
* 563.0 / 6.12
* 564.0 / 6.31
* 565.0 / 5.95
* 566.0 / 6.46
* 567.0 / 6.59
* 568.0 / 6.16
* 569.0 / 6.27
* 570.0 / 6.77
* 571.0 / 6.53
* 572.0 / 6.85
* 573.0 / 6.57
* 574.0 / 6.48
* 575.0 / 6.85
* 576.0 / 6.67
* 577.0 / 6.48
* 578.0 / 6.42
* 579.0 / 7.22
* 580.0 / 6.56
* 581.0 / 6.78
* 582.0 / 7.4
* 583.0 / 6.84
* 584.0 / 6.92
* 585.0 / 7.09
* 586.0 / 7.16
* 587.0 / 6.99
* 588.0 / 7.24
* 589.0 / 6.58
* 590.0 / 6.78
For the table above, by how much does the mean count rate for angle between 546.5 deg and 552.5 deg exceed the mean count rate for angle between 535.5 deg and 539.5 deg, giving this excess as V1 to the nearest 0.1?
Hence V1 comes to 1.3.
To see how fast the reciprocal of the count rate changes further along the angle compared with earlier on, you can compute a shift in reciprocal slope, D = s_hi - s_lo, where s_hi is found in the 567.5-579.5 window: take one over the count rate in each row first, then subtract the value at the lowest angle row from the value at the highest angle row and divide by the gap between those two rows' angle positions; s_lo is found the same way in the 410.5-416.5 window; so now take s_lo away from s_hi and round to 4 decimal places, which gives -0.0022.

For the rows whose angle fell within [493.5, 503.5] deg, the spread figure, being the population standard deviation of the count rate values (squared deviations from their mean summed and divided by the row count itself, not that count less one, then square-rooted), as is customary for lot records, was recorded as 0.42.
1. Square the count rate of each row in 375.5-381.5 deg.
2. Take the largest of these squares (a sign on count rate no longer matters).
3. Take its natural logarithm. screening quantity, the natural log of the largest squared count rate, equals 3.81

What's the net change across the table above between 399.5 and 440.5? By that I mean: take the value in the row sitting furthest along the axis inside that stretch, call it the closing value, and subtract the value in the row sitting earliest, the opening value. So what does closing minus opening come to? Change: -0.39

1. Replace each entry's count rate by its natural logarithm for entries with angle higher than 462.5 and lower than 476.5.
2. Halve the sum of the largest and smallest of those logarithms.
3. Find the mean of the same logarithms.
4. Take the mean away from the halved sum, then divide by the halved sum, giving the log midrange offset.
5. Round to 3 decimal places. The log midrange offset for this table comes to 0.014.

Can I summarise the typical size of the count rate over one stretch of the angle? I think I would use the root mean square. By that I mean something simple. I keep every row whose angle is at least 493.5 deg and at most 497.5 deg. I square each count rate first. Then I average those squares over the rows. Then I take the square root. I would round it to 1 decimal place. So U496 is 6.9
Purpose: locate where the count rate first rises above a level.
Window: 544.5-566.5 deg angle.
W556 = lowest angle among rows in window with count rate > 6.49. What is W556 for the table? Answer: 551.0 deg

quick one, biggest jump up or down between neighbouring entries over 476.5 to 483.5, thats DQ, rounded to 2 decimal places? 0.52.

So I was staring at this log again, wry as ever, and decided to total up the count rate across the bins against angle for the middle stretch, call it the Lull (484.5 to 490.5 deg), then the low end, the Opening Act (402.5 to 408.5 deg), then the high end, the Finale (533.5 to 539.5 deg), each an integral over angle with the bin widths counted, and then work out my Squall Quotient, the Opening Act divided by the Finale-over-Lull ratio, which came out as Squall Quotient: 59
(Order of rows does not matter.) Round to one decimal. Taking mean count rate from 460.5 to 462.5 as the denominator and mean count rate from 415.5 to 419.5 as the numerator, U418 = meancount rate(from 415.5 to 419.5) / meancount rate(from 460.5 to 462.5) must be 1.1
